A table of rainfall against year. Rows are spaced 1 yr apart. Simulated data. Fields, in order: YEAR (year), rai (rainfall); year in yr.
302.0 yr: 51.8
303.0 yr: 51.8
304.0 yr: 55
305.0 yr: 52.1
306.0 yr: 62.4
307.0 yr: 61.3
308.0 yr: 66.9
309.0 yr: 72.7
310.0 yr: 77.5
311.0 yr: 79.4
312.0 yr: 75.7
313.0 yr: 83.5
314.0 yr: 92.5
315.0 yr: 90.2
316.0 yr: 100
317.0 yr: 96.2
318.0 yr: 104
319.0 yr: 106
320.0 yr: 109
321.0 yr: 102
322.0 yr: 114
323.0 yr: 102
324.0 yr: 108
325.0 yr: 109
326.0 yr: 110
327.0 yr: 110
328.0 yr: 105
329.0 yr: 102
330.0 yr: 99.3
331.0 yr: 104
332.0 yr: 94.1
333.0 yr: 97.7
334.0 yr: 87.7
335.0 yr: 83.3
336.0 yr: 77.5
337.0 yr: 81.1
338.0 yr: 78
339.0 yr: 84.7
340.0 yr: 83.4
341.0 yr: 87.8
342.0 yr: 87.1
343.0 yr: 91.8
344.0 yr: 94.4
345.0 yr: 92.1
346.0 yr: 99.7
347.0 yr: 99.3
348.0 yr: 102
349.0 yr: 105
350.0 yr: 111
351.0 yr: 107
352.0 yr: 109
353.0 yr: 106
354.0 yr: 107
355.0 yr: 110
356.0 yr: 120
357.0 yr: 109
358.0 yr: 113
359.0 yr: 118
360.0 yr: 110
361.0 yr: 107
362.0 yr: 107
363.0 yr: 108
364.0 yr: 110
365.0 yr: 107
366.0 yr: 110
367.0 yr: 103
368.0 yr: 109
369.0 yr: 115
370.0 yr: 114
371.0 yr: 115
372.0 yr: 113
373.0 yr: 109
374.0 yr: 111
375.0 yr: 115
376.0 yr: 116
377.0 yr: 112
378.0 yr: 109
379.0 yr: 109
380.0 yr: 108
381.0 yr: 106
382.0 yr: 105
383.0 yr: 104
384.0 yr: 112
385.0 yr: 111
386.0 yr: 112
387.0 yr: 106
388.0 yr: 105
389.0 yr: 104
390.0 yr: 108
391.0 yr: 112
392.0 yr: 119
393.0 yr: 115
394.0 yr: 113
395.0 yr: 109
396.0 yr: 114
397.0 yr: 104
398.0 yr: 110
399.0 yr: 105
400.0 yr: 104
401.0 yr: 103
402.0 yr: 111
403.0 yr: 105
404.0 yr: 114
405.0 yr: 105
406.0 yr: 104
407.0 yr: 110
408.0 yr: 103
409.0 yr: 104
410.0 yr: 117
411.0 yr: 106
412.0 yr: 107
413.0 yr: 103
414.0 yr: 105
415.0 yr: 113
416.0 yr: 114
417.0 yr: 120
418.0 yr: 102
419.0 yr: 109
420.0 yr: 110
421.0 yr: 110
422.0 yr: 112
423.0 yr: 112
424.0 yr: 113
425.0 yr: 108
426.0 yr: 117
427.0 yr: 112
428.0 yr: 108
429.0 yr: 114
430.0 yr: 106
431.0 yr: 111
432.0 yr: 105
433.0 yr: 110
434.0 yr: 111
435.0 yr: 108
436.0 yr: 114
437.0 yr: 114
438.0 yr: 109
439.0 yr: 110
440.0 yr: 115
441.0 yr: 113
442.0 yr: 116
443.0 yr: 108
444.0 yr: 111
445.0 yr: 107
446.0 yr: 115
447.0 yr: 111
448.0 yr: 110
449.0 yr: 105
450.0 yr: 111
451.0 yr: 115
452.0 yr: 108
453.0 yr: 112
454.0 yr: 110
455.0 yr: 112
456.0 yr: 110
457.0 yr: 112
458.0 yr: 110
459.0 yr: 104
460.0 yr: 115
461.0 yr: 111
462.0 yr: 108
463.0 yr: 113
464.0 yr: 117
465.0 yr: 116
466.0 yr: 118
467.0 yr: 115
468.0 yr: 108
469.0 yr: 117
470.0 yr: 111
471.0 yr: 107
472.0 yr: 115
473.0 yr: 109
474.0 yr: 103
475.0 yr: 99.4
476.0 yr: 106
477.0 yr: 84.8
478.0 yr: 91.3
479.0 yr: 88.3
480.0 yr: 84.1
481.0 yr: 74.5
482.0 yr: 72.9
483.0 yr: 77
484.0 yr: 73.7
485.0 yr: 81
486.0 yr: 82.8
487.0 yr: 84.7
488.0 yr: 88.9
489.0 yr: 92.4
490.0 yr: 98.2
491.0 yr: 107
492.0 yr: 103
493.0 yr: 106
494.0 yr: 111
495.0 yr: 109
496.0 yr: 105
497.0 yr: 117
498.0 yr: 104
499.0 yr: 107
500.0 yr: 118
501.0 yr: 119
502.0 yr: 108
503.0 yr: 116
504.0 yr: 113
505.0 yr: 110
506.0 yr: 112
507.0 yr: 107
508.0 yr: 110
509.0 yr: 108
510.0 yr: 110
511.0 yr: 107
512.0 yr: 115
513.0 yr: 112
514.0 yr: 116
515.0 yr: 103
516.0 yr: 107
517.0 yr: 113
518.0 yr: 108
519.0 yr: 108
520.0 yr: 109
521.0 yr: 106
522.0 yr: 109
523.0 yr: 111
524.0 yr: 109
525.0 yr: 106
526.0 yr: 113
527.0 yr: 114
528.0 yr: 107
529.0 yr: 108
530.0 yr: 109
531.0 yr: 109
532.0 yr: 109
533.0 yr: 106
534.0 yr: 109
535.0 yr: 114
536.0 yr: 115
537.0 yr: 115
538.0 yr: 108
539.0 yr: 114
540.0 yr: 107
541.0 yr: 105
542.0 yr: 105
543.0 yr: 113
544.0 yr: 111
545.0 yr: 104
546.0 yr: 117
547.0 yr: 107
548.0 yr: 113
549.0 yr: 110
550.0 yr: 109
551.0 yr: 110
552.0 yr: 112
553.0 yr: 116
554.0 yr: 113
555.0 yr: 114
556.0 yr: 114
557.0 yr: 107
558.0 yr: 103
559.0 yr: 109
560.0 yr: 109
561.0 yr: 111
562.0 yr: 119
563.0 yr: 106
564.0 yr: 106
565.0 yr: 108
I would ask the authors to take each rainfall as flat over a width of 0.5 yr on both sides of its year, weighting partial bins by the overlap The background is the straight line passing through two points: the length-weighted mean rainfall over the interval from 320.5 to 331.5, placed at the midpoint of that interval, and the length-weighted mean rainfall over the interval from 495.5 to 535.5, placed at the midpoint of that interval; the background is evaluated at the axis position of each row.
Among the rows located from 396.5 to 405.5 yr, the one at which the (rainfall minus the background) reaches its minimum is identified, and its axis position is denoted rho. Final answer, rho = 401.0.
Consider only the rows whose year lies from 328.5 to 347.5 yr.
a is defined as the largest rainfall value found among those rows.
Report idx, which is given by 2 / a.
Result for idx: 0.0192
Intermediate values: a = 104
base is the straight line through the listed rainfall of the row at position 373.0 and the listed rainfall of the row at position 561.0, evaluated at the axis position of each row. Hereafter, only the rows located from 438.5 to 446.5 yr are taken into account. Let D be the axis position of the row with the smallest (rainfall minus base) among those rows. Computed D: 445.0 yr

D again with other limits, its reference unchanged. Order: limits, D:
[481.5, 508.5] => 482.0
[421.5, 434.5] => 432.0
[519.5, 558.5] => 558.0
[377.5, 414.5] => 413.0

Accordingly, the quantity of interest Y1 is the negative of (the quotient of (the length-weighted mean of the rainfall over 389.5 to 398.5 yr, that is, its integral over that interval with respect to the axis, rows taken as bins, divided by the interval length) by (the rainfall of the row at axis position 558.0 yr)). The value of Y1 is -1.08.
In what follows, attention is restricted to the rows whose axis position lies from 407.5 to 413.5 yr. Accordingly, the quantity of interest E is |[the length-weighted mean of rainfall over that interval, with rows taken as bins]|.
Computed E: 107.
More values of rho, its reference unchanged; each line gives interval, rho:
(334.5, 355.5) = 336.0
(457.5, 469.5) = 459.0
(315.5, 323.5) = 317.0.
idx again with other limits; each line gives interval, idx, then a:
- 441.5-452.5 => 0.0172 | 116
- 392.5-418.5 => 0.0167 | 120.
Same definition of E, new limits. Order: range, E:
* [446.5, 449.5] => 109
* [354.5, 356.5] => 115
